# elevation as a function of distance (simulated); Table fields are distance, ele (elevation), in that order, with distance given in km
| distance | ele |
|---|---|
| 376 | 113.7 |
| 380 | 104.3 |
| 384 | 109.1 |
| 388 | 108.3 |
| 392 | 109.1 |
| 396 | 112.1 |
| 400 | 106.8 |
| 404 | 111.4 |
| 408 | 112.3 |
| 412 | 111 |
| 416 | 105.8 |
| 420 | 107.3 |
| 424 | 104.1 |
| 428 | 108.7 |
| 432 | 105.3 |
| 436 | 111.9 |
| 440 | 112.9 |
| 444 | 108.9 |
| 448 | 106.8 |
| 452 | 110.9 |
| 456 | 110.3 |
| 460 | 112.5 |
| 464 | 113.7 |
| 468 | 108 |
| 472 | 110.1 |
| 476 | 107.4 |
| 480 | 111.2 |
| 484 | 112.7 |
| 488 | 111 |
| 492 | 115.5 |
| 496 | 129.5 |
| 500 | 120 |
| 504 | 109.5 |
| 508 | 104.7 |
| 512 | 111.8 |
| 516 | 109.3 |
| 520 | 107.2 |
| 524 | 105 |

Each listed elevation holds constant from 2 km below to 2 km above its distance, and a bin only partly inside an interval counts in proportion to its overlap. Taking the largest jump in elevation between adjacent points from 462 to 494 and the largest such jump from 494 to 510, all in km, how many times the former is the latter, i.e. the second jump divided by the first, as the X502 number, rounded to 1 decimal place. 1.8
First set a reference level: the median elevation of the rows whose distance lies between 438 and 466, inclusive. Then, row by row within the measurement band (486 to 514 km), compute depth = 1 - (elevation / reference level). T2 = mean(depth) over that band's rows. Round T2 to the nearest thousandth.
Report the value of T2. -0.033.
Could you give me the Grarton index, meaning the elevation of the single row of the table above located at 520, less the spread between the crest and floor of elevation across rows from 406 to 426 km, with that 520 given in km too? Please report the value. 99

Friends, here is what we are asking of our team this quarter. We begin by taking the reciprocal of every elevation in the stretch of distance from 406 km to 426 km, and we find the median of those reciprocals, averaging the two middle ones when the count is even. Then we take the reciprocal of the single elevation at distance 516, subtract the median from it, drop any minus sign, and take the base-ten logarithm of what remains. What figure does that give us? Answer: -3.77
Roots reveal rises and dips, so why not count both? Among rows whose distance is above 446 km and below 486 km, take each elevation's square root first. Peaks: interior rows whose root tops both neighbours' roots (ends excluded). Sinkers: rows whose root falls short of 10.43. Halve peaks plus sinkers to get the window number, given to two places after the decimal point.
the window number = 3.00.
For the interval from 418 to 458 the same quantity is 4.00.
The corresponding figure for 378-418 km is 3.50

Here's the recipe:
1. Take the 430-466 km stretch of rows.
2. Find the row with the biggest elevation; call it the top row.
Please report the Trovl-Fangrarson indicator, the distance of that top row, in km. 464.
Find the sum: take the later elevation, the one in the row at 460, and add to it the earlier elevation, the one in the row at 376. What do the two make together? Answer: 226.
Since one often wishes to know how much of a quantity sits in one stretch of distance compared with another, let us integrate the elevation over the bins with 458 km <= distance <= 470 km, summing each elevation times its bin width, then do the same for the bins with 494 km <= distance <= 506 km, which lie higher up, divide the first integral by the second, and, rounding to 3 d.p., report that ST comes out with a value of 0.931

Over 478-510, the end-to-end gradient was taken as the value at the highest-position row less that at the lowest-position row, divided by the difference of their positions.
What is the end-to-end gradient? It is -0.23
